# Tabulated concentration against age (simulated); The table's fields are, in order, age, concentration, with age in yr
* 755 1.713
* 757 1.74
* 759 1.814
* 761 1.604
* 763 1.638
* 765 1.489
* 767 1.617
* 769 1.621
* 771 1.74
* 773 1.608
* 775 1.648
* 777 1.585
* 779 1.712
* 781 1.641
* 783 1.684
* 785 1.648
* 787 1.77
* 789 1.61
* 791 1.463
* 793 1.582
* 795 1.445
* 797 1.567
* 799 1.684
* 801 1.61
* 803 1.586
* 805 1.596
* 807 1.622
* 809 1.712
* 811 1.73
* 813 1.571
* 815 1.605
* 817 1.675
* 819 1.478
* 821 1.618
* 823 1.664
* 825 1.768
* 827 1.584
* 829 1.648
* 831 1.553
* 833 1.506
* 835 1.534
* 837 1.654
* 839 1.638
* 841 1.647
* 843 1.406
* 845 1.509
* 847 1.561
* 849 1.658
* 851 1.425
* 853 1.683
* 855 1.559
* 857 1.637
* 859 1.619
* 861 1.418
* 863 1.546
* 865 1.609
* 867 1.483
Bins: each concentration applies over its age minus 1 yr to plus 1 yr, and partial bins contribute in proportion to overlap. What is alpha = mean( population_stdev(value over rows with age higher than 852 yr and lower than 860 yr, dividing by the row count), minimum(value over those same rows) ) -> 0.802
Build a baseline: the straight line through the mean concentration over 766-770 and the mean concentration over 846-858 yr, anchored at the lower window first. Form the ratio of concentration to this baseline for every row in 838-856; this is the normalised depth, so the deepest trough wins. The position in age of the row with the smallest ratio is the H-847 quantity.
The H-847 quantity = 843 yr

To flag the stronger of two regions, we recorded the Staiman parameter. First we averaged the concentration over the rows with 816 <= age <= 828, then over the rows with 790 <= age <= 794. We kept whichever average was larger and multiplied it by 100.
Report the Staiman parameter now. 163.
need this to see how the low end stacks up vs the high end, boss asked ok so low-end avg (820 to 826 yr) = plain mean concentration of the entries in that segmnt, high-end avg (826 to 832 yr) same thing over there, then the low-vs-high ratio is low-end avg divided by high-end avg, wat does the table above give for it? 1.06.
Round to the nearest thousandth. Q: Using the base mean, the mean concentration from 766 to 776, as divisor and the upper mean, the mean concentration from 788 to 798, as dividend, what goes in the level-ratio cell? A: 0.931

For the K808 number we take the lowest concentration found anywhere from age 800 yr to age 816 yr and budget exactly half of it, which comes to 0.79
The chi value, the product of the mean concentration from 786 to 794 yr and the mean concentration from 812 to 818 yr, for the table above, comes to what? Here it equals 2.60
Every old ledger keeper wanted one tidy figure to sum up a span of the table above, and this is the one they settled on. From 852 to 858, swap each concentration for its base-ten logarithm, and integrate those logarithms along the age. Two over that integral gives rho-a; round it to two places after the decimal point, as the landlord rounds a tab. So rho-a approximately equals 1.58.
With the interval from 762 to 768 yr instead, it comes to 1.68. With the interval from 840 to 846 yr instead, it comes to 1.84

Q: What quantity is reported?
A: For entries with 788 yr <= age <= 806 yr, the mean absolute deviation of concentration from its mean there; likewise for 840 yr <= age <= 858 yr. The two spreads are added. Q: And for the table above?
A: 0.134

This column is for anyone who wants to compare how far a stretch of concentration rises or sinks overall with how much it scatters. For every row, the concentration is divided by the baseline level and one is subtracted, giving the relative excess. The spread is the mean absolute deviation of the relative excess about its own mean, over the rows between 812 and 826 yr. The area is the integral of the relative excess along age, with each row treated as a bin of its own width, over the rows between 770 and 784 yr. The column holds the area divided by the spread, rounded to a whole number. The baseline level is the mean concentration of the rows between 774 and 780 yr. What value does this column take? 2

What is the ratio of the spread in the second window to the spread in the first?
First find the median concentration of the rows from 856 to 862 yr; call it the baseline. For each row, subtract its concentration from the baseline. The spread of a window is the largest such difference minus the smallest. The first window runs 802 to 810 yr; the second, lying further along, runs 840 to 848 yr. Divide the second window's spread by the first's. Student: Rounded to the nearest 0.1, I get 1.9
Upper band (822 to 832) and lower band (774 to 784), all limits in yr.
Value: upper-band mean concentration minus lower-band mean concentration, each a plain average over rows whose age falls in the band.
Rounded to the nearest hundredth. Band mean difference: -0.01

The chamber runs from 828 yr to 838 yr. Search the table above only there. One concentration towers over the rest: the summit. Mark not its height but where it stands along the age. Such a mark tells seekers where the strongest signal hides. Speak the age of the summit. 837 yr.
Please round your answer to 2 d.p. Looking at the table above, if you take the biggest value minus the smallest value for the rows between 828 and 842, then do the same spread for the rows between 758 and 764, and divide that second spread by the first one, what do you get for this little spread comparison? 1.42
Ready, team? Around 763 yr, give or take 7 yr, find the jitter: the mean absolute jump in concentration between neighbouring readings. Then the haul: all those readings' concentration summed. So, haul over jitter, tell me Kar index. 115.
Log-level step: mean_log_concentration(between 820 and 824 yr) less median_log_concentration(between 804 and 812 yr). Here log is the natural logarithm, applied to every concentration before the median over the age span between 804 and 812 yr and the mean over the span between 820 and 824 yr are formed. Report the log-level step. -0.015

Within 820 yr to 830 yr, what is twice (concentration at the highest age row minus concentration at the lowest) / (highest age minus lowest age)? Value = 0.01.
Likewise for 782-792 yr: -0.06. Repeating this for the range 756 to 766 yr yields -0.06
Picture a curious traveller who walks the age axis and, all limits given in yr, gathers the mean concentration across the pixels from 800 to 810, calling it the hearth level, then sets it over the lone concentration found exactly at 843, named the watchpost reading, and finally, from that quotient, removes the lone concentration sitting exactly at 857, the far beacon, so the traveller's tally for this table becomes -0.48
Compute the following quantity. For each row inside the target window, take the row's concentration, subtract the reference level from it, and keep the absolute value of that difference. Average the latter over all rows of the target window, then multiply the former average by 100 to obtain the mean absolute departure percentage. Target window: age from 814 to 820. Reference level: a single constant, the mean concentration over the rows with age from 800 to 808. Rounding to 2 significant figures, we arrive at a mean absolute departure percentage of 6.6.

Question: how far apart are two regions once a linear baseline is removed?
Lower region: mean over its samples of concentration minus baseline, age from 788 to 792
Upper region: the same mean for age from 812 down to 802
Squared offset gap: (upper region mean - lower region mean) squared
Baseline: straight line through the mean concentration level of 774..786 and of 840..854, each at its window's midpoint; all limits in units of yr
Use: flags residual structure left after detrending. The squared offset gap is 0.019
